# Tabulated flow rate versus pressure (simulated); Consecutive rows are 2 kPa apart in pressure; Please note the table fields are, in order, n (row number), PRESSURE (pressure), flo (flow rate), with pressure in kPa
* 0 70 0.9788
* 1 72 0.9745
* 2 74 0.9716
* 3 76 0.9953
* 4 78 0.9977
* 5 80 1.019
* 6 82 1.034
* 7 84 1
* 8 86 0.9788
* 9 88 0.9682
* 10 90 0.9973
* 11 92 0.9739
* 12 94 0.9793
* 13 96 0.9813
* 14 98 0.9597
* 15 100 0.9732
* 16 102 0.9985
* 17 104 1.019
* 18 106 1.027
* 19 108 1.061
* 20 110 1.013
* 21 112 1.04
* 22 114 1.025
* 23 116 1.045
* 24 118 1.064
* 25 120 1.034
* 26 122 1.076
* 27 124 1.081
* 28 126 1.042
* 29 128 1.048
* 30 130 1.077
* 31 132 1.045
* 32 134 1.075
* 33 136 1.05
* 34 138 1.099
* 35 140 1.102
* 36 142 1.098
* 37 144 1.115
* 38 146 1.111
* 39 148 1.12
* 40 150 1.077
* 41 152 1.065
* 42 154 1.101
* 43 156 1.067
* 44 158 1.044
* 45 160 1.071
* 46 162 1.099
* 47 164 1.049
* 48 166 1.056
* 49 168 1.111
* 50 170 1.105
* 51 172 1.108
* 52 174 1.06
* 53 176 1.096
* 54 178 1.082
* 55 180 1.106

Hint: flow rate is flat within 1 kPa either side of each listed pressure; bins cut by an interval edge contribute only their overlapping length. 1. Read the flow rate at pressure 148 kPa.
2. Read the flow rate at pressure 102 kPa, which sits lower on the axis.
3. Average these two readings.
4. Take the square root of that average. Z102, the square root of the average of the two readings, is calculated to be 1.03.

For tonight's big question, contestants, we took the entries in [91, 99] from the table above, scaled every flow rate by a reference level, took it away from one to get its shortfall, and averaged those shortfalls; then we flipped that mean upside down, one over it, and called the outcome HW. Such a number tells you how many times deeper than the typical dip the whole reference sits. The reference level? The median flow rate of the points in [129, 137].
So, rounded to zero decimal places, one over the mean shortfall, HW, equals 12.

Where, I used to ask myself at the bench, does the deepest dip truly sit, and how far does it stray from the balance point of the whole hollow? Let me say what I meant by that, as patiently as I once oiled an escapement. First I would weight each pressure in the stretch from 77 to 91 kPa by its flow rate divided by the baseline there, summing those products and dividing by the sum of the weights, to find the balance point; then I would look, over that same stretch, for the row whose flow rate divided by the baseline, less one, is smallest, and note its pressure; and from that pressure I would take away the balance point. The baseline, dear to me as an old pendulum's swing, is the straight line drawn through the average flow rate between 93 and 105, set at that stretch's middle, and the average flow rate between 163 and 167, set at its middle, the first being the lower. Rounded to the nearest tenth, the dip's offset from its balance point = 4.1 kPa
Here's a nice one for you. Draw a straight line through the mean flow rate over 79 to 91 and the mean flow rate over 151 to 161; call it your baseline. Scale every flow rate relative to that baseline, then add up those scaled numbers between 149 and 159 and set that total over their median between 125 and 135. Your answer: 4.99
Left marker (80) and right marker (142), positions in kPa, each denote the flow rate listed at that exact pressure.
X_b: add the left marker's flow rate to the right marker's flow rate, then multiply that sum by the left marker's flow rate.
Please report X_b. 2.2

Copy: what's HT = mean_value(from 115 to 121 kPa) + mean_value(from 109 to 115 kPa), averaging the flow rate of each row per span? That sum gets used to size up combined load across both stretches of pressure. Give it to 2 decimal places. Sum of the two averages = 2.07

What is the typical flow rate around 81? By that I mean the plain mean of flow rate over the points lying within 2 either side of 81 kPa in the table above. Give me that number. 1.03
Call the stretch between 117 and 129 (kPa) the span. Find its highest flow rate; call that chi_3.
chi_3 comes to 1.081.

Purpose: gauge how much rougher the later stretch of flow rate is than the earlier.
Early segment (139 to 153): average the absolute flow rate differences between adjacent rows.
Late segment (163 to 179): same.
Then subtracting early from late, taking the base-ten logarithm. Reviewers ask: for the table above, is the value -2.03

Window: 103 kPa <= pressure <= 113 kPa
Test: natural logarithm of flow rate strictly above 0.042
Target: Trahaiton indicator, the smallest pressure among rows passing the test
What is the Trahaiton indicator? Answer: 108 kPa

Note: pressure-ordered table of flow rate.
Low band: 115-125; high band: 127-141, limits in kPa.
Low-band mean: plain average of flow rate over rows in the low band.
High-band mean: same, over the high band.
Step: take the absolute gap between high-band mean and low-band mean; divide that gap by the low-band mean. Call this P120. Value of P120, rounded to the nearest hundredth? 0.01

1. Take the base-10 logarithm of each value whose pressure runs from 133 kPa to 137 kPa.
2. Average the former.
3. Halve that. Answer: 0.013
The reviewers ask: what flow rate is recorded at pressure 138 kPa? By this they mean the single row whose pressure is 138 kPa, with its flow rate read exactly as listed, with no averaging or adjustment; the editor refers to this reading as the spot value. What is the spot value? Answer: 1.099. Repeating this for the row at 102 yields 0.9985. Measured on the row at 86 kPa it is 0.9788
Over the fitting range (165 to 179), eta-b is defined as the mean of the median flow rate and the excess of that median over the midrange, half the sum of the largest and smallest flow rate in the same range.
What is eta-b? 0.554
